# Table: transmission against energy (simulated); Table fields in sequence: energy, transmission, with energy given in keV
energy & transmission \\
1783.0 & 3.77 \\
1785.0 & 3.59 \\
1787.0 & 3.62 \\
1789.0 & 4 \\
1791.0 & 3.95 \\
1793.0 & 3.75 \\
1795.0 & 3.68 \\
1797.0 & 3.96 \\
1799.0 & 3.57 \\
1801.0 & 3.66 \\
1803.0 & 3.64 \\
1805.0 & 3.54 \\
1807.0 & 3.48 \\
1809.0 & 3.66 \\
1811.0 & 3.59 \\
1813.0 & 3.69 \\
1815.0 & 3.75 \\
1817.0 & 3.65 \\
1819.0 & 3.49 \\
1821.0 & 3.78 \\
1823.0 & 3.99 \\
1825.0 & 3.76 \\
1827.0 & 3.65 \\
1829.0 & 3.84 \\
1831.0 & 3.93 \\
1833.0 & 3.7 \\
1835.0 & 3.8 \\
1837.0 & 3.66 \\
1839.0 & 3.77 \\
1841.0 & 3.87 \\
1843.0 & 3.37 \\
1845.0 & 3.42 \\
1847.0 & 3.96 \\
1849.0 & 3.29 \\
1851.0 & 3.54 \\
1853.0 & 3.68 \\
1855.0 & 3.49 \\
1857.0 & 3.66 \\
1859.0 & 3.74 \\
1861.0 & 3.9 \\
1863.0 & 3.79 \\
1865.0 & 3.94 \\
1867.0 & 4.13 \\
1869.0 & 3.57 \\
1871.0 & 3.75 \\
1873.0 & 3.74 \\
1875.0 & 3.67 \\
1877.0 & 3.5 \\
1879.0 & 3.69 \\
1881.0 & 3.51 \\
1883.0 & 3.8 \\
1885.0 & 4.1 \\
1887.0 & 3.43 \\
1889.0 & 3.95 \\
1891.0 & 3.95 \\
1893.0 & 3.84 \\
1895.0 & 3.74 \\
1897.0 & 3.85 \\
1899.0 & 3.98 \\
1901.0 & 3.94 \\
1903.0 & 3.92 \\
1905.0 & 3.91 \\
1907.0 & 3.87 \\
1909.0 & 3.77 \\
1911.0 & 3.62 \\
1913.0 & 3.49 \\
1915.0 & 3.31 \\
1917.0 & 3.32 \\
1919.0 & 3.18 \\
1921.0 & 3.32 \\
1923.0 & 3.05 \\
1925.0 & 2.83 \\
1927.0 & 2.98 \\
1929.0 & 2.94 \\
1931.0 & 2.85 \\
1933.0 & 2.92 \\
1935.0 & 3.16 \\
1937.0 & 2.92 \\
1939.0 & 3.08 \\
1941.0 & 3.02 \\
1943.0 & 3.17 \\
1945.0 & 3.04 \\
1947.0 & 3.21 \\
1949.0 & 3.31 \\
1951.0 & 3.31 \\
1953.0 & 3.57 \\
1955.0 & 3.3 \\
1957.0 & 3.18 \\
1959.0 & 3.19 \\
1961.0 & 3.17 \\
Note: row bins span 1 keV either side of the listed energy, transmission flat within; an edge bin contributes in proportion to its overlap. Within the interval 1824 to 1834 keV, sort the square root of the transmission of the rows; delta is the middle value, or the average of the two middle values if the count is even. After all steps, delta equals 1.939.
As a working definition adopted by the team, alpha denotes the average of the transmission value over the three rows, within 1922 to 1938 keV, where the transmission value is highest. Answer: 3.1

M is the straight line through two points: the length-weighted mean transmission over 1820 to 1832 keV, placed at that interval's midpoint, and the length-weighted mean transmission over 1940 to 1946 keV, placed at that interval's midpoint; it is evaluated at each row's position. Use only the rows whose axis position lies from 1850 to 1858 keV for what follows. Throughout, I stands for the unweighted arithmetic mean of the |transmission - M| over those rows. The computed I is 0.08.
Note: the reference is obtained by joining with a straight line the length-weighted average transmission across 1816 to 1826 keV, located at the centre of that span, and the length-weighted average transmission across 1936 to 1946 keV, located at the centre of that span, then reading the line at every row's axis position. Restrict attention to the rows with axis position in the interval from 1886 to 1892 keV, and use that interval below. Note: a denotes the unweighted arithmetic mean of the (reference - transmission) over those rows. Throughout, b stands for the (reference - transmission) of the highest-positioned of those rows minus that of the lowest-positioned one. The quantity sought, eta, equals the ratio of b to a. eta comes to 1.3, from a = -0.4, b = -0.54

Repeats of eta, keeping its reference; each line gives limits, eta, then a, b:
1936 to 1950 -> 6.3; -0.1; -0.46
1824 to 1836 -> 1.0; -0.1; -0.10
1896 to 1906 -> 0.2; -0.6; -0.11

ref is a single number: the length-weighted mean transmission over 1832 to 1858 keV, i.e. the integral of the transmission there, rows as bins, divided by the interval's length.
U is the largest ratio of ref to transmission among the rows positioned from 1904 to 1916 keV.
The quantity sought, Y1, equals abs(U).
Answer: 1.10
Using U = 1.10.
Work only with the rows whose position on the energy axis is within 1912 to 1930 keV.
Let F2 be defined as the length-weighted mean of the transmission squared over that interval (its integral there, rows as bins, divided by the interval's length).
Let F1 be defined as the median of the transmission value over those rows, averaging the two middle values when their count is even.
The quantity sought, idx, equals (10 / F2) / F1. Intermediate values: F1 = 3.18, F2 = 10.0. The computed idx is 0.314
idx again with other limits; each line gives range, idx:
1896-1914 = 0.177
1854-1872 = 0.187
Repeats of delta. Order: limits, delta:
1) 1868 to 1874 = 1.934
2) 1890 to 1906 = 1.979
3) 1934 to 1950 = 1.766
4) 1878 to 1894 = 1.954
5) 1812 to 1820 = 1.916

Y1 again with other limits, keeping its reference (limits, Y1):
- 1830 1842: 0.99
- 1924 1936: 1.28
